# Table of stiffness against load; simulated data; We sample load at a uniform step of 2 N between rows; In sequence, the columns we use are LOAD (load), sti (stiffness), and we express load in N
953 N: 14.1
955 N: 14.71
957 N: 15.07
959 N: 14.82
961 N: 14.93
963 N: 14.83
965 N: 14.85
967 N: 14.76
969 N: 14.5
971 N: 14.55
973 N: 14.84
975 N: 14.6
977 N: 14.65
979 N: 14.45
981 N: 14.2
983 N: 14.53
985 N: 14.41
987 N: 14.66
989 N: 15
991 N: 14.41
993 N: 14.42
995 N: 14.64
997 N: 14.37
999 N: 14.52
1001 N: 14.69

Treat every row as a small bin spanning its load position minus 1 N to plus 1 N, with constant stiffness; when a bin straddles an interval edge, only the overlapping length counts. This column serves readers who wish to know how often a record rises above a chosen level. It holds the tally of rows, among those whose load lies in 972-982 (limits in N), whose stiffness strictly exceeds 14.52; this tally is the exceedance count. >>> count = 3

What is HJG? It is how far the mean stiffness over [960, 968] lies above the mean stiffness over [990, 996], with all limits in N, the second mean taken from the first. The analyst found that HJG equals 0.35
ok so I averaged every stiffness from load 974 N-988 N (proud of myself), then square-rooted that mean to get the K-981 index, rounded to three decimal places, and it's 3.808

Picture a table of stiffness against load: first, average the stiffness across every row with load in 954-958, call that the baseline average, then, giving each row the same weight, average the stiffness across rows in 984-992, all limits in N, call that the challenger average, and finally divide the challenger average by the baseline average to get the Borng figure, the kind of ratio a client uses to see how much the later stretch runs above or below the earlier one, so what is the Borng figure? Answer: 0.982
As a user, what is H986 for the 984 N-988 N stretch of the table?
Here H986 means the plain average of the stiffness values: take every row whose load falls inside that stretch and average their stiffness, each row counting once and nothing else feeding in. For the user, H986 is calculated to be 14.5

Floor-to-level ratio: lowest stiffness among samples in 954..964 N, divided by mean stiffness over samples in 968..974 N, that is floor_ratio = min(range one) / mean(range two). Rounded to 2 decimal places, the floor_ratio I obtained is 1.01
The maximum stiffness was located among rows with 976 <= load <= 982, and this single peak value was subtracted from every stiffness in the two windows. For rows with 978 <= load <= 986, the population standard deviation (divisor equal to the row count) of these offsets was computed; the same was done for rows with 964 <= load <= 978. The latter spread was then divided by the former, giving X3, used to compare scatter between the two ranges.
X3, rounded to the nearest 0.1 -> 1.1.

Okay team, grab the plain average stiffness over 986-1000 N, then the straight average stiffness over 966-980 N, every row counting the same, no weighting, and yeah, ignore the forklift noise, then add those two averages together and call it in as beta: 29.2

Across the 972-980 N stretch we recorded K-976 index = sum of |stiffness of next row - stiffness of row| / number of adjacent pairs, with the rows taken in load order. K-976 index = 0.163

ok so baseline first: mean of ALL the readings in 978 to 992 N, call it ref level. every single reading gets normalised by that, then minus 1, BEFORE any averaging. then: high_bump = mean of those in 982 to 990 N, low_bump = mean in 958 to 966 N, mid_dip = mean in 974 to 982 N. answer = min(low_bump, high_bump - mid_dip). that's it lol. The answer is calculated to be 0.0120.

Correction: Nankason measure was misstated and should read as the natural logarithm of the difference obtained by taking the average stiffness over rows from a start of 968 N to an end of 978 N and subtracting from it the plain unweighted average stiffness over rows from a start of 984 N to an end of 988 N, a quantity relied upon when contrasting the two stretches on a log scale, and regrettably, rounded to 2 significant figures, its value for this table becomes -2.4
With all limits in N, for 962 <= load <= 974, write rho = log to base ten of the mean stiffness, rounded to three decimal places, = 1.168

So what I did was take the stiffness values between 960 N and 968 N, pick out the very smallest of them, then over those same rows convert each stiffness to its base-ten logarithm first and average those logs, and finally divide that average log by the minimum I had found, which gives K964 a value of 0.0794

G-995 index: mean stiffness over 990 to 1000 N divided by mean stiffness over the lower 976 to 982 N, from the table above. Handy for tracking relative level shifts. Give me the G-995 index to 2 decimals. 1.00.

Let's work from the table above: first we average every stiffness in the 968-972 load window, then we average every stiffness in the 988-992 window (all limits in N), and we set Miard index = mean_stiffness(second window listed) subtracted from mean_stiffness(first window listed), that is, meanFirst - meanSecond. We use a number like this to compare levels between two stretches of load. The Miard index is -0.18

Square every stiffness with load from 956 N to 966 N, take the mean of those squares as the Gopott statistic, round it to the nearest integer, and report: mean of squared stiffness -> 222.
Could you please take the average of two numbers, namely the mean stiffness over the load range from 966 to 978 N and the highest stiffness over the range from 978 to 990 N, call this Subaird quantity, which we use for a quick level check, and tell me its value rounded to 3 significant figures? 14.8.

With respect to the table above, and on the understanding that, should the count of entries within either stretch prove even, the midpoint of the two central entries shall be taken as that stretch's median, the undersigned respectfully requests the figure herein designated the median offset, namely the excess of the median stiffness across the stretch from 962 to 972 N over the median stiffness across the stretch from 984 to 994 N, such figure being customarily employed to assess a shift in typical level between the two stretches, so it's 0.34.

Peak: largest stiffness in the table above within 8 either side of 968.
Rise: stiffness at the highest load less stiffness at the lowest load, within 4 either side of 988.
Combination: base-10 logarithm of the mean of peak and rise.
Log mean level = 0.873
